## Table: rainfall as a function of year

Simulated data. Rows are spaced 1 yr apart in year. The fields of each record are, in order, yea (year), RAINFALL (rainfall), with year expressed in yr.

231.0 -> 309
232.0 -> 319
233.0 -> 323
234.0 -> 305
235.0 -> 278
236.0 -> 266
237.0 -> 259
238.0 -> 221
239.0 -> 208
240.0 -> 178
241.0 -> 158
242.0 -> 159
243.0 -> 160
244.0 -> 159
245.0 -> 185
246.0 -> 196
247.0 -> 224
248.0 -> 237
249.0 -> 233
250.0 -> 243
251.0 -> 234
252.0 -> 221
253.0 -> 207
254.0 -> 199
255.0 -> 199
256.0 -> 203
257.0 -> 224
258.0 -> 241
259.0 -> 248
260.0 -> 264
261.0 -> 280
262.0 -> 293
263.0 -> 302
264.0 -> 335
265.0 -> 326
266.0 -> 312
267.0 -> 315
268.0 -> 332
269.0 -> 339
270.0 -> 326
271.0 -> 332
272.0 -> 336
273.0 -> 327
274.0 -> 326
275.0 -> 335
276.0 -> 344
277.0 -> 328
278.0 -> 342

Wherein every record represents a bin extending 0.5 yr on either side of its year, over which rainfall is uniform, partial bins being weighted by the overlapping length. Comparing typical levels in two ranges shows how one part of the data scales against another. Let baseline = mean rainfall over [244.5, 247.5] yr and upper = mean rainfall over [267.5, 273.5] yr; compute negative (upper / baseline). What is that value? -1.6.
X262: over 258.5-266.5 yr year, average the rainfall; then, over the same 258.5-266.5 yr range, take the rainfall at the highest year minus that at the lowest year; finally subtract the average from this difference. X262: -231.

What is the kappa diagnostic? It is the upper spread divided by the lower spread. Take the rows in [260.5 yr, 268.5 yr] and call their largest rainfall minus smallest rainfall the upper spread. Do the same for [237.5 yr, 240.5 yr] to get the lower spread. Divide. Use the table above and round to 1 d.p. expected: 1.3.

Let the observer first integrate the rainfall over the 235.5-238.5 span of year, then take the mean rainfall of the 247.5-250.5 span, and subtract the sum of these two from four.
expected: -980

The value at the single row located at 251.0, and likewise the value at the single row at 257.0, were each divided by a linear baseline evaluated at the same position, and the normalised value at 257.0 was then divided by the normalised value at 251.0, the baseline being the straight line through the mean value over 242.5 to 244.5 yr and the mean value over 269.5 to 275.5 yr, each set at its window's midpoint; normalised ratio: 0.82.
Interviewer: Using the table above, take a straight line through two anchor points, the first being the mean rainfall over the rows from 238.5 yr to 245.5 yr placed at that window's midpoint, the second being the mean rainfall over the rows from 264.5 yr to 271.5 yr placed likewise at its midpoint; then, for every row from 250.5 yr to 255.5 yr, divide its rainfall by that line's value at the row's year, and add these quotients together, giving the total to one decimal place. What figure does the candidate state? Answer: 4.5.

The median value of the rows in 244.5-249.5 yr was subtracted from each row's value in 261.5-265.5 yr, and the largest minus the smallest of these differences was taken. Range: 42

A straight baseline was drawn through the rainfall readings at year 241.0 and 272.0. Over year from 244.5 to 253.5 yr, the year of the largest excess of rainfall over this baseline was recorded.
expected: 248.0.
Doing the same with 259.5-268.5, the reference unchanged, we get 264.0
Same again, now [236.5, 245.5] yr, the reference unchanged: 237.0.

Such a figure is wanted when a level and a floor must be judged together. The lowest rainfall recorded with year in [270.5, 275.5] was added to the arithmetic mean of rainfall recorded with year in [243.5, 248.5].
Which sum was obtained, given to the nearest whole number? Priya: 526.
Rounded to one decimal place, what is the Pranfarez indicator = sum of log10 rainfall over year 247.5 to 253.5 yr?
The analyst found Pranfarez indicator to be 14.2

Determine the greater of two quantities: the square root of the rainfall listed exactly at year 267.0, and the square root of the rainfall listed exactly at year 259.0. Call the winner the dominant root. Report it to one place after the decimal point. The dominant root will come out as 17.7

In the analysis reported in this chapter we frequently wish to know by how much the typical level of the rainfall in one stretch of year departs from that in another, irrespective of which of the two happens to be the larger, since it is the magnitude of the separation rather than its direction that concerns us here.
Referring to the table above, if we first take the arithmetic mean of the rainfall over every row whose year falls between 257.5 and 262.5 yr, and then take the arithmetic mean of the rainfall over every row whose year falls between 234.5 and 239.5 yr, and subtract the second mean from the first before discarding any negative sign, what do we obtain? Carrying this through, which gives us 19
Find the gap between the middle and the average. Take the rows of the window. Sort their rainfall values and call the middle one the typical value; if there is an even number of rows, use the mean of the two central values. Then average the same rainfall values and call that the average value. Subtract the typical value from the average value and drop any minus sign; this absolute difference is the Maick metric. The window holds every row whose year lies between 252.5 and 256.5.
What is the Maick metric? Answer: 1.0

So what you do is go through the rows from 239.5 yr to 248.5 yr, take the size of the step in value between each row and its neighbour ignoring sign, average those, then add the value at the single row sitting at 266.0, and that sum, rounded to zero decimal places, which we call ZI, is 325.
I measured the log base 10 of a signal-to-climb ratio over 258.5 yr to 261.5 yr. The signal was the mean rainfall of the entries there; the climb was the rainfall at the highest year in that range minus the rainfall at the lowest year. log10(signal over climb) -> 0.92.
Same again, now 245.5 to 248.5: 0.73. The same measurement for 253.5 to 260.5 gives 0.54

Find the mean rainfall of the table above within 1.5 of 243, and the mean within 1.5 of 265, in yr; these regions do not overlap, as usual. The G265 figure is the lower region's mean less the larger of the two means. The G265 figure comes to -165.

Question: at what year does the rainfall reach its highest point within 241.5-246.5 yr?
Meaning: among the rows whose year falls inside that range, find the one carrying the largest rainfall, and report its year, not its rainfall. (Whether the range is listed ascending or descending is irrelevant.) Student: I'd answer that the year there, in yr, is 246.0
